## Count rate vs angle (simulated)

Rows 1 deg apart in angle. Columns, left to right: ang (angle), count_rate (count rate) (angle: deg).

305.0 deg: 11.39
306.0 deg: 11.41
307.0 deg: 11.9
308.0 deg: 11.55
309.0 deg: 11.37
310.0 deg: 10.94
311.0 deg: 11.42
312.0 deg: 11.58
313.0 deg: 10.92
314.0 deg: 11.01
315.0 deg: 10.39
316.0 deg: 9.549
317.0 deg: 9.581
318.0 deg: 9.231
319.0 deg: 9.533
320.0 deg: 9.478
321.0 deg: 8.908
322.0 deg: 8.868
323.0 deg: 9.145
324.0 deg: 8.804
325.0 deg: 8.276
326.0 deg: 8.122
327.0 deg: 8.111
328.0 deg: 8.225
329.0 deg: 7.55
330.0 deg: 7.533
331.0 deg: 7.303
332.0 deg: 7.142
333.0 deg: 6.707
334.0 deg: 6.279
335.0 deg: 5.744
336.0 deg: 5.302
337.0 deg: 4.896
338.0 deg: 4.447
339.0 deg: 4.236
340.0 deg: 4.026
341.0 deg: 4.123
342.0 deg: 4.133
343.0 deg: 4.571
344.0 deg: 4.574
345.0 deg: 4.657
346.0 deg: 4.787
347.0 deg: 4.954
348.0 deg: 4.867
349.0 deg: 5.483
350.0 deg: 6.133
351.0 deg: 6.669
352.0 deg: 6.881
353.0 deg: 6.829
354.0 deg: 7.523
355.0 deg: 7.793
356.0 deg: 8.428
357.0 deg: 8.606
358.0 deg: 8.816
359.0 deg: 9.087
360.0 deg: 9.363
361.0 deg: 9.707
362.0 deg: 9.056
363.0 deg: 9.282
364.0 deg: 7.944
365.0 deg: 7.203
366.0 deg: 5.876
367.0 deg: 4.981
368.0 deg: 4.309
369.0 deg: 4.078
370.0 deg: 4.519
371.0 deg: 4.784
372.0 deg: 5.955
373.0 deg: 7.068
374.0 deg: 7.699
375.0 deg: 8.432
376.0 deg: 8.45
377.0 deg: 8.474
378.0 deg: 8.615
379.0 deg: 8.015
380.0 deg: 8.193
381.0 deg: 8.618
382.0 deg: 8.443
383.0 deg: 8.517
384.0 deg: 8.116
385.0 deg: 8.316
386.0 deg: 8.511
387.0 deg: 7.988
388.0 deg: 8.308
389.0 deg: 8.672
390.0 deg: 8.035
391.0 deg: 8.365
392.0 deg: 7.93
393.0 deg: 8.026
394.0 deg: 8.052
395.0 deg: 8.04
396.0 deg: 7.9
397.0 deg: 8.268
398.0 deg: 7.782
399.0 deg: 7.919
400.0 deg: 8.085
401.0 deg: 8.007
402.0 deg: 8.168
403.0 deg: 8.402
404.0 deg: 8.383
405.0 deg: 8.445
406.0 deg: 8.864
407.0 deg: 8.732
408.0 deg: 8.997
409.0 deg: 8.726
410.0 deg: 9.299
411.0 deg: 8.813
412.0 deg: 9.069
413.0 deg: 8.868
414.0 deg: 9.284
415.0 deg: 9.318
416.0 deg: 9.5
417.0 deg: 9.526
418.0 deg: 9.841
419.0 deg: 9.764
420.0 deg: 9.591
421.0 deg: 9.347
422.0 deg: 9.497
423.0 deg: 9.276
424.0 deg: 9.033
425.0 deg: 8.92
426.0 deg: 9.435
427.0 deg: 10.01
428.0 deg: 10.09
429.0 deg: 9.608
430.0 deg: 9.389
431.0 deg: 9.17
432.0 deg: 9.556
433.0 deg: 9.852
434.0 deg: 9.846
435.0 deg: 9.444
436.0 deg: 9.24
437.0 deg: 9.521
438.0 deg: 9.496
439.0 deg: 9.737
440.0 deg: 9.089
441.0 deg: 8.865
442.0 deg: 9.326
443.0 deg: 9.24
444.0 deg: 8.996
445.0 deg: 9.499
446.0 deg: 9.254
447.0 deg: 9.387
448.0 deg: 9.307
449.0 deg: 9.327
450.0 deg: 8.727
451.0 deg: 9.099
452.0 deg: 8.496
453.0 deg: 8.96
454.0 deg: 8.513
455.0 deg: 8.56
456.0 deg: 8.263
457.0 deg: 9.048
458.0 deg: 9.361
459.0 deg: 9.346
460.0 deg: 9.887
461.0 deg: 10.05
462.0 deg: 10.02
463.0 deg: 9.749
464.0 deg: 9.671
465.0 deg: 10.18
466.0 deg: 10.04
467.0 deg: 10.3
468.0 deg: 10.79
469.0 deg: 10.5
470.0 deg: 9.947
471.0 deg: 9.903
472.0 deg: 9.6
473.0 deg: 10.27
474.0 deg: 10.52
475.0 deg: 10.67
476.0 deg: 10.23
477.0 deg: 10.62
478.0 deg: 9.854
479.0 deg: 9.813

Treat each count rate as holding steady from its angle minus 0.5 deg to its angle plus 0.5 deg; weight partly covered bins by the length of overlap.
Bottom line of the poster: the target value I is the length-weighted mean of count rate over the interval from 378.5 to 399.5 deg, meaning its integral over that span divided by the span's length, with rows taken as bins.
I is 8.2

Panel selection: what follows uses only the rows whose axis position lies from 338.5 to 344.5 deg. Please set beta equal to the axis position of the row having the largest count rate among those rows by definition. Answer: 344.0 deg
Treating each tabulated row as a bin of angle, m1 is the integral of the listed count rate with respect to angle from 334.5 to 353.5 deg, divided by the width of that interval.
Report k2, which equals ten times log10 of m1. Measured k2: 7.09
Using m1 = 5.1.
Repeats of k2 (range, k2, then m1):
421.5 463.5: 9.69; 9.3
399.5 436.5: 9.63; 9.2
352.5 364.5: 9.31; 8.5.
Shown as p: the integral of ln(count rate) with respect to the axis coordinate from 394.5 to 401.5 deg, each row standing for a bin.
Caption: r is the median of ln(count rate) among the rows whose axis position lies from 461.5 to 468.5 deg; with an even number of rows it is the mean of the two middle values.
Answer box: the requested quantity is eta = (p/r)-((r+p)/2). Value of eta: -2.1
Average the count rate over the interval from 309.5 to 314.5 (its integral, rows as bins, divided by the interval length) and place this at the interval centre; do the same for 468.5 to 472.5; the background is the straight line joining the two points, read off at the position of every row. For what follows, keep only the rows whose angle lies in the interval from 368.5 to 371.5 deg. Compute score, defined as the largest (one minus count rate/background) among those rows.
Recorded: 0.62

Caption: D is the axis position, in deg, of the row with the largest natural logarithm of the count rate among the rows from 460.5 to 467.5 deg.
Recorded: 467.0 deg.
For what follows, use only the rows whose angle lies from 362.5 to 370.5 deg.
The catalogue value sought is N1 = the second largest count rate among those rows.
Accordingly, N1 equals 7.944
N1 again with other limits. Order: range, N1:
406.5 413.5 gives 9.069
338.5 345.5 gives 4.574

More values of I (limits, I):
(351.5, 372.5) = 7.2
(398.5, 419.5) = 8.9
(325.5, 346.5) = 5.8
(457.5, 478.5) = 10.1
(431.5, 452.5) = 9.3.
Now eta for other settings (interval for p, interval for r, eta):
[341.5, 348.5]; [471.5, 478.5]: -1.9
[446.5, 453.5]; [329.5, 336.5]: -0.6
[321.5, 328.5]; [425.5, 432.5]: -2.0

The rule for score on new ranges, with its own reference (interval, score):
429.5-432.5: 0.11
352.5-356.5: 0.37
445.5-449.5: 0.09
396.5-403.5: 0.26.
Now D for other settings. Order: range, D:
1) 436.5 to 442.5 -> 439.0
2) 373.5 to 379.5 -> 378.0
